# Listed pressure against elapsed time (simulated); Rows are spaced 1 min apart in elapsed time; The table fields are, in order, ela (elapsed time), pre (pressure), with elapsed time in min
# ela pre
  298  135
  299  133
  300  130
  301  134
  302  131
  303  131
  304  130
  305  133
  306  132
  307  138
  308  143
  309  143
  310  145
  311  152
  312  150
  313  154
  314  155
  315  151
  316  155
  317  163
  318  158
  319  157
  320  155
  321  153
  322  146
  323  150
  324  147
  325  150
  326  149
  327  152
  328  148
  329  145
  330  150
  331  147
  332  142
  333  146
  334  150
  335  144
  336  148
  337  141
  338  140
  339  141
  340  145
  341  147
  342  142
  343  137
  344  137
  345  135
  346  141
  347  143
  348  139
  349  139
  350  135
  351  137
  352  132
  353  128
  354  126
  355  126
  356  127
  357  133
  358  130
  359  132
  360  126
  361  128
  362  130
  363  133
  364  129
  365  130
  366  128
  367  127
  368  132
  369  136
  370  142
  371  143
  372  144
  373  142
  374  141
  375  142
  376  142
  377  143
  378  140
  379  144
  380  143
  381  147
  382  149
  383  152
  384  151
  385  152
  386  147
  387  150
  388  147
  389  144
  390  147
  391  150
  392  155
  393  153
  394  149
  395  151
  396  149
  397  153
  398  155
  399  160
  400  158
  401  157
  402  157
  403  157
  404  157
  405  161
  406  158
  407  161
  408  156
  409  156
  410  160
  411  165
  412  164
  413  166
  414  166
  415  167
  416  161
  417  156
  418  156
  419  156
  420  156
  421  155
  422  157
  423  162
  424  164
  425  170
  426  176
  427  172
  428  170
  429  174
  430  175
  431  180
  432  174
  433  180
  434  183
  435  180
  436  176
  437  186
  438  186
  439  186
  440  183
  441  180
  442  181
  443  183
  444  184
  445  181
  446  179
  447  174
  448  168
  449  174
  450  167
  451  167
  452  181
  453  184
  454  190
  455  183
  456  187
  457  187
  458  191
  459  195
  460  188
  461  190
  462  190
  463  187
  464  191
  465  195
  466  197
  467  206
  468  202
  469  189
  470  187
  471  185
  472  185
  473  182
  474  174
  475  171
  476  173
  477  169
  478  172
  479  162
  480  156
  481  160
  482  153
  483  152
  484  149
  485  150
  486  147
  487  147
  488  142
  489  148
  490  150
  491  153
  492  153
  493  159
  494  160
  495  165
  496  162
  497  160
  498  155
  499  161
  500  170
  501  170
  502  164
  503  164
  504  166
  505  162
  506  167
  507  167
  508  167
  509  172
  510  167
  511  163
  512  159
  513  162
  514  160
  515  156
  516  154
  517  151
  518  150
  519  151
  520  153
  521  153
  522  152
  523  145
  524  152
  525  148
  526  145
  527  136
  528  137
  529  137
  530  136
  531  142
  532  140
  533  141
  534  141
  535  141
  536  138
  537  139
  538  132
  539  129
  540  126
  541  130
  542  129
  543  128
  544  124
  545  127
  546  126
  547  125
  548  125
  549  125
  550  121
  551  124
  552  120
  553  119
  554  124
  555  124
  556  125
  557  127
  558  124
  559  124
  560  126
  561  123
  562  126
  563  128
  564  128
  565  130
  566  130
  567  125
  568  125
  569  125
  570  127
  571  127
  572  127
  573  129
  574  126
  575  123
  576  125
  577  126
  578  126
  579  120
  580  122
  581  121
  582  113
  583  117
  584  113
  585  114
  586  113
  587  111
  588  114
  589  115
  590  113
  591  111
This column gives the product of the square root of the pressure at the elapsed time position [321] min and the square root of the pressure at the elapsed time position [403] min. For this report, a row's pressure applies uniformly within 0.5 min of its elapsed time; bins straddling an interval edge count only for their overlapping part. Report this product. 155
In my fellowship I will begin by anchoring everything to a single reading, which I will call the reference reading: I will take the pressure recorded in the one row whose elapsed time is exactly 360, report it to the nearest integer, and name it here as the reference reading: 126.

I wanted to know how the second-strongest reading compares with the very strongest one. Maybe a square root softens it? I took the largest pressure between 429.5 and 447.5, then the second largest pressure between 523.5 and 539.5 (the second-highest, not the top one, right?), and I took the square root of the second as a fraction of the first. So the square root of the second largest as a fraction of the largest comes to 0.89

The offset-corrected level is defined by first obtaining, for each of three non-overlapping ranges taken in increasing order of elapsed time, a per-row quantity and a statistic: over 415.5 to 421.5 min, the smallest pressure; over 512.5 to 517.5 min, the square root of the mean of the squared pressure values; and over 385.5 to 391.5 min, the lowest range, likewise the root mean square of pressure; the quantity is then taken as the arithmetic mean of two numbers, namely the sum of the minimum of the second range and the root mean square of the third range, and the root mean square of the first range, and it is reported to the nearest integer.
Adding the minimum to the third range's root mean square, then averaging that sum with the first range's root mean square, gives 230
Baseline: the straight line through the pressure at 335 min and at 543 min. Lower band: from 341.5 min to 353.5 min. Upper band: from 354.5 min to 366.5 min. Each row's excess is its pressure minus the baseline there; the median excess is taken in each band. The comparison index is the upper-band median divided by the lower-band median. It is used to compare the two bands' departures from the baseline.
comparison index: 2.1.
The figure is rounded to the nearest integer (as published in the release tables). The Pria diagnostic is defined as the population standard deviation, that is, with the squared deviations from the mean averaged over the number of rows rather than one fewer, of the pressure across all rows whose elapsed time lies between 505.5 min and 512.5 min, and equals 4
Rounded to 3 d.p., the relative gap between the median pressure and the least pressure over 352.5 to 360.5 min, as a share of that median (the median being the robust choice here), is 0.012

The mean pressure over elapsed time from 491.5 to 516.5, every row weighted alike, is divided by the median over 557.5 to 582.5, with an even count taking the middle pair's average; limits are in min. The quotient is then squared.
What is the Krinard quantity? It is 1.67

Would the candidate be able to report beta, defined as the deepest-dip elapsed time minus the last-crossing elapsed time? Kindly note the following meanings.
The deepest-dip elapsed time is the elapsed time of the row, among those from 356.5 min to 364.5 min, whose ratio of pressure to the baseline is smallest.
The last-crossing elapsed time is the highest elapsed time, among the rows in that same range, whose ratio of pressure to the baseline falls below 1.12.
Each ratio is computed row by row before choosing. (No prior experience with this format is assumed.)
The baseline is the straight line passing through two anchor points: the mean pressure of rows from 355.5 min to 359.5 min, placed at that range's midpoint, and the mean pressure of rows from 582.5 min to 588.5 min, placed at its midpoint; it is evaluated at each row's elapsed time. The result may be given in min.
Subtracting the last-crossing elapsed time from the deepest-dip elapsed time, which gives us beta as -4 min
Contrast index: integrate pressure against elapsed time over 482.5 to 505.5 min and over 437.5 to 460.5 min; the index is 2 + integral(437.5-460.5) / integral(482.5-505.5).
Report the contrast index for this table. 3.16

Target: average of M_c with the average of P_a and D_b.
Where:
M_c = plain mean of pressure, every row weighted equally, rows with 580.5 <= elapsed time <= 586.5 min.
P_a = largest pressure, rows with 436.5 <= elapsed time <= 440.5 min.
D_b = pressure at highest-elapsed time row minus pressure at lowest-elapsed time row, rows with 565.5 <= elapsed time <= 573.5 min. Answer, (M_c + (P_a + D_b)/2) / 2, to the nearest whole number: 104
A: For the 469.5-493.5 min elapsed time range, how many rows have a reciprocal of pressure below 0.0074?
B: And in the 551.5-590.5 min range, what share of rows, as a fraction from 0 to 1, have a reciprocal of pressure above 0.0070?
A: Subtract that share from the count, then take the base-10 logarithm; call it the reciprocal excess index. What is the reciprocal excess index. 1.36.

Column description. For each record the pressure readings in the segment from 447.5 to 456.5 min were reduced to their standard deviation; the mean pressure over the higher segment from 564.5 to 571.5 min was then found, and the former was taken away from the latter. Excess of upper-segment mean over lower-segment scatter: 118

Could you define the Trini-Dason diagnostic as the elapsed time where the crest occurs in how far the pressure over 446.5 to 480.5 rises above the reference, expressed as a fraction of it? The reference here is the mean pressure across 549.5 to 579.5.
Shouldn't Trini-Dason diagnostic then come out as 467 min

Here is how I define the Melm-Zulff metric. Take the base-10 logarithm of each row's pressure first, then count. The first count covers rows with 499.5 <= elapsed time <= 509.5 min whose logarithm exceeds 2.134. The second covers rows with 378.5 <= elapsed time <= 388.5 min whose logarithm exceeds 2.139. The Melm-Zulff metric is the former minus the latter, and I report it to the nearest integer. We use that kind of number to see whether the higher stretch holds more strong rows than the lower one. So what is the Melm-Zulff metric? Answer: 0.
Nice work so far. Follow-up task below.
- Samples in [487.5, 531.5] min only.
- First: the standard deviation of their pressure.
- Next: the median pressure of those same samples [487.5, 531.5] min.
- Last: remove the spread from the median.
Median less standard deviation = 146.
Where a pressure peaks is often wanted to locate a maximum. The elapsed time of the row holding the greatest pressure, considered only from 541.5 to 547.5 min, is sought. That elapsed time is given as 542 min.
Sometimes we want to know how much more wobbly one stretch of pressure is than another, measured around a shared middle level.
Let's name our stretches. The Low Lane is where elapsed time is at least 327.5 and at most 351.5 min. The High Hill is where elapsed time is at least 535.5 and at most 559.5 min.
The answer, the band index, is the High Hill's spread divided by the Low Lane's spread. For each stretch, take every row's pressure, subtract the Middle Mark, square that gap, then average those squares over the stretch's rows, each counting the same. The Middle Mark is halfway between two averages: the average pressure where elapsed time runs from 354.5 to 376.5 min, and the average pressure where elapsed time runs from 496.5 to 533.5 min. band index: 14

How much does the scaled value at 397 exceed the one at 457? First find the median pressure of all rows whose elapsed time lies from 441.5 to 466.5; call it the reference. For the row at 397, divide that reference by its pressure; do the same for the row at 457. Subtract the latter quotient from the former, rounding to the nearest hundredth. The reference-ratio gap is 0.22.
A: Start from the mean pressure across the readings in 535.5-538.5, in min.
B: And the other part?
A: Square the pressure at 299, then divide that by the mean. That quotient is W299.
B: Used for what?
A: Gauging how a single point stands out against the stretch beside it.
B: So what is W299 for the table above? 130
